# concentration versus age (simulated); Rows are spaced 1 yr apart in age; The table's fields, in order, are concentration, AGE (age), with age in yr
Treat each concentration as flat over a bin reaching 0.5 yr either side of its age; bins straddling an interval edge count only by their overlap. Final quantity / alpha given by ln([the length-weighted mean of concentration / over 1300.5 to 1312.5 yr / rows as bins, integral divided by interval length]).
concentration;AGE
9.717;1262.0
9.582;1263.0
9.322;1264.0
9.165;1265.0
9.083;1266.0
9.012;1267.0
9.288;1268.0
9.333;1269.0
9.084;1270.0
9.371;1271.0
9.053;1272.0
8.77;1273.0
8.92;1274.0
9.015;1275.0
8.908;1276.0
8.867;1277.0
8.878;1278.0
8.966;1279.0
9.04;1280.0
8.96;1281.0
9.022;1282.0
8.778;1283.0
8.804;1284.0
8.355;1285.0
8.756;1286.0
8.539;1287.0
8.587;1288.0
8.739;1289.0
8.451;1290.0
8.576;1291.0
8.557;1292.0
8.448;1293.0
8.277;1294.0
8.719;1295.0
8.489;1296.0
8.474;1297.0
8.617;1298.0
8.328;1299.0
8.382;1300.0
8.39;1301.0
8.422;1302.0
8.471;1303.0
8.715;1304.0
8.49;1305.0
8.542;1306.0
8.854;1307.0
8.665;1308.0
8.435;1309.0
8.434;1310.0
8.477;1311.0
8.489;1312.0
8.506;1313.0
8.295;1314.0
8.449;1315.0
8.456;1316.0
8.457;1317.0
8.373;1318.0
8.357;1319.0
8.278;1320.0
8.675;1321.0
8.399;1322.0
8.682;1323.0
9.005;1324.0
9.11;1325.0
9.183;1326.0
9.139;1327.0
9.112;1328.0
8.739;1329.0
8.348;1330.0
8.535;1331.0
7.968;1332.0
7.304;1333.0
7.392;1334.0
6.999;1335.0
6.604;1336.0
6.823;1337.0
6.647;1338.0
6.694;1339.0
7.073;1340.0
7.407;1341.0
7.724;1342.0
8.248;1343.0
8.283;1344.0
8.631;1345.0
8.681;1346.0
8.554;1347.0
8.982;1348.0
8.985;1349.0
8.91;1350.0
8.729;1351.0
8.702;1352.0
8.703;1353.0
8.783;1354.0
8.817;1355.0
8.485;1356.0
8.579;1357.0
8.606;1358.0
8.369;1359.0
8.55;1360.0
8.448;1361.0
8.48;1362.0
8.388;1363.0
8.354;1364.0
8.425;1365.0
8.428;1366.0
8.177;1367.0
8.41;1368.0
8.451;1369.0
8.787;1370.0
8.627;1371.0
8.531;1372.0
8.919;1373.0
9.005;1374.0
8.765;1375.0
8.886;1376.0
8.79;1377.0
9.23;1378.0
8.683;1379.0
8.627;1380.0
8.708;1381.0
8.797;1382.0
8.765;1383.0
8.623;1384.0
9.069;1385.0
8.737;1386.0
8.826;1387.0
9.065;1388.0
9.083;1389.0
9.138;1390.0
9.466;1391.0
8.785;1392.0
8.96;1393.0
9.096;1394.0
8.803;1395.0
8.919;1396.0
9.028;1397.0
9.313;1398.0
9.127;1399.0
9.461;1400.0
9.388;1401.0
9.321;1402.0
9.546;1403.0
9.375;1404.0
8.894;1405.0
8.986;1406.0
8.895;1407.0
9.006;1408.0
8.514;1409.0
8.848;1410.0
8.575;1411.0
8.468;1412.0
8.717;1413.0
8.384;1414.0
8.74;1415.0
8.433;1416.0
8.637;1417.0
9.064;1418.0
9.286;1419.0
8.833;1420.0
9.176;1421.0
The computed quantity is 2.144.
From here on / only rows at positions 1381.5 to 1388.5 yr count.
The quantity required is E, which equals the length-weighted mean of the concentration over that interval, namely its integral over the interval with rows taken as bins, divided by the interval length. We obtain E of 8.84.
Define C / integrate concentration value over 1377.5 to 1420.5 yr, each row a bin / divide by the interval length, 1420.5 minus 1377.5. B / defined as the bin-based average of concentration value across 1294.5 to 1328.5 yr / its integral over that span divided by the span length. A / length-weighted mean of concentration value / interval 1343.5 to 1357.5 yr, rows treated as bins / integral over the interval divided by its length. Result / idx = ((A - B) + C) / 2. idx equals 4.53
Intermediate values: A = 8.70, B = 8.6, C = 8.94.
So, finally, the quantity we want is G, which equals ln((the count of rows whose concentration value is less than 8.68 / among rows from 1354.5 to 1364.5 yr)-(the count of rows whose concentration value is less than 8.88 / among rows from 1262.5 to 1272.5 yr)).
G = 2.20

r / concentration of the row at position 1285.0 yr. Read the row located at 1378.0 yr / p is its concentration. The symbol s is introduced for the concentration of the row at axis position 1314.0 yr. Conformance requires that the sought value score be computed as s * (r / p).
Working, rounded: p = 9.23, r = 8.355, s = 8.295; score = 7.51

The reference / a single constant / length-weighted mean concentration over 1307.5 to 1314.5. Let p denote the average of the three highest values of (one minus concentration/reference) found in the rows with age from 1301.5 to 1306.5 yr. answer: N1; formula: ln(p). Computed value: -6.7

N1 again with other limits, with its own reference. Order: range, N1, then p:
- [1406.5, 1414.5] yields -6.3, 0.00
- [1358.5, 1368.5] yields -3.9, 0.02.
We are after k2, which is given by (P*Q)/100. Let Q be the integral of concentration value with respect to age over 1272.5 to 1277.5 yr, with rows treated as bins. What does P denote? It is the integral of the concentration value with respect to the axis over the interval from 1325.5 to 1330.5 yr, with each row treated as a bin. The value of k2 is 20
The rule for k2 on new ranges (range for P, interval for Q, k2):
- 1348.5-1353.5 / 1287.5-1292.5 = 19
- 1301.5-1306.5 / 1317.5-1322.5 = 18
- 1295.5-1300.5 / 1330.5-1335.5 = 16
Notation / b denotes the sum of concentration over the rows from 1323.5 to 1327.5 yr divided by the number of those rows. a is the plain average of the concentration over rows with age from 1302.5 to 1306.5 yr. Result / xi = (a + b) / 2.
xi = 8.83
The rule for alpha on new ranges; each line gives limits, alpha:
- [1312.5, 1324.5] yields 2.139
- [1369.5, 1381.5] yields 2.174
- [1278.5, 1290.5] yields 2.169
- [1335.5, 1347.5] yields 2.030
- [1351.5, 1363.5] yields 2.149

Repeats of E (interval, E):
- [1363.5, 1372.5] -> 8.47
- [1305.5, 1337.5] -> 8.35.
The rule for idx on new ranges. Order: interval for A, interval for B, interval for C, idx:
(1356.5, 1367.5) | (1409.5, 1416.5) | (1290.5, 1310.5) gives 4.18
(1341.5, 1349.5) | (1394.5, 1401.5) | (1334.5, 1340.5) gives 3.08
